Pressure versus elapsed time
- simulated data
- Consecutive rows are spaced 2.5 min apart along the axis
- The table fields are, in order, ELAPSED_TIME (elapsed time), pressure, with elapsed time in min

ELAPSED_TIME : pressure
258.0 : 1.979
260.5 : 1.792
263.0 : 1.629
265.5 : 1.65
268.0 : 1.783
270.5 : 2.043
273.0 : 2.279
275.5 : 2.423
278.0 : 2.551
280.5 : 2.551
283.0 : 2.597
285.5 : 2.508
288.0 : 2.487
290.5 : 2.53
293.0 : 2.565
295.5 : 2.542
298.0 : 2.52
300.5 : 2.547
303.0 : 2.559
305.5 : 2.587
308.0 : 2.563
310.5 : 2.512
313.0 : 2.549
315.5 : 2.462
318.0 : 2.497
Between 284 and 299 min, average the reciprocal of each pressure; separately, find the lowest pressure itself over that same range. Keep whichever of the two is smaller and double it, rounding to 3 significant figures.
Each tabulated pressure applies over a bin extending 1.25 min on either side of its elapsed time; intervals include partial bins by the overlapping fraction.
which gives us 0.792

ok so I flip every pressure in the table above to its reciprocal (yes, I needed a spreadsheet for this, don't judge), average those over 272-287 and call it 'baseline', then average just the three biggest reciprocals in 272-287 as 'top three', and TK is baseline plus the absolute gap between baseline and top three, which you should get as 0.417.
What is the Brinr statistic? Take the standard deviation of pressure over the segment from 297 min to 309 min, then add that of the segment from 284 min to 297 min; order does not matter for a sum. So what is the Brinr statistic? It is 0.05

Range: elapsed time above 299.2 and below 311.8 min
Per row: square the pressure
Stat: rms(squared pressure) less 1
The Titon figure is 5.52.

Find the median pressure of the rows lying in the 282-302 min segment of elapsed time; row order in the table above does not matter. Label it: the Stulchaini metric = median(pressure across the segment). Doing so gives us 2.54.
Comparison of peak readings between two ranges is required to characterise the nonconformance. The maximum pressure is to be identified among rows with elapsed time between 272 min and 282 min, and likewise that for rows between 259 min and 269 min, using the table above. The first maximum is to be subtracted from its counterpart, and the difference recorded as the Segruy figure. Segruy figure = -0.76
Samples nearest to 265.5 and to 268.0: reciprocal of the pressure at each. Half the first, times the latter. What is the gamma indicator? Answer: 0.17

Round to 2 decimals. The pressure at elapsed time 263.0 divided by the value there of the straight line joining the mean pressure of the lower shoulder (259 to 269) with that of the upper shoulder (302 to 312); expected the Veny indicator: 0.96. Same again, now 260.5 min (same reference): 1.09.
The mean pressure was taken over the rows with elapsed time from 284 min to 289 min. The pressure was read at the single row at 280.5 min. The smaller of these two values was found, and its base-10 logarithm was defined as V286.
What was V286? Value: 0.40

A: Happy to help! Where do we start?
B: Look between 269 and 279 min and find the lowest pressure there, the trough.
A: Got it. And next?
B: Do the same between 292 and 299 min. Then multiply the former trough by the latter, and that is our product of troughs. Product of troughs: 5.1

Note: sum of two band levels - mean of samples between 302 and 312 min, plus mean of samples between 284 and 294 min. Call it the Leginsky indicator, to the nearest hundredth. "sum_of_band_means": 5.08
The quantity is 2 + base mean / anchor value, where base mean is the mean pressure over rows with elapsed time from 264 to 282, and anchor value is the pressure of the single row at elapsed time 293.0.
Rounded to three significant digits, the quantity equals 2.85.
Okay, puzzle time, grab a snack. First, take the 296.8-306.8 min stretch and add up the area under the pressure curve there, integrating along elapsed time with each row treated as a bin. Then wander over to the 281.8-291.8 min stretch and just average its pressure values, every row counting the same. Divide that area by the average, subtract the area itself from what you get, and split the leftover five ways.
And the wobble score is -3.09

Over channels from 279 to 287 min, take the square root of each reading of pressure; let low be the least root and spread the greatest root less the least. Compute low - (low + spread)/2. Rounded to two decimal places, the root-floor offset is 0.78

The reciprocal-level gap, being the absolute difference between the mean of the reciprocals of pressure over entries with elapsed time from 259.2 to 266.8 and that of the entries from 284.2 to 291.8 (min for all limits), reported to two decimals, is 0.19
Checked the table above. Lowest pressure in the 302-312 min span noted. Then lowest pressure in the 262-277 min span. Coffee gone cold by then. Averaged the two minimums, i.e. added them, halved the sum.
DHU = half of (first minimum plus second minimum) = 2.07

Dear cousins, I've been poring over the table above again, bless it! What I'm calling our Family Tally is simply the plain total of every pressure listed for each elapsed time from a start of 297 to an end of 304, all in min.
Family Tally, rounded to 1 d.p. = 7.6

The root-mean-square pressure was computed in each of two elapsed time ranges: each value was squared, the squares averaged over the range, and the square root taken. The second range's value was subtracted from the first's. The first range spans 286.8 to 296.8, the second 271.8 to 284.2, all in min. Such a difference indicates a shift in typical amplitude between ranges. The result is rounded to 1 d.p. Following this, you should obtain 0.0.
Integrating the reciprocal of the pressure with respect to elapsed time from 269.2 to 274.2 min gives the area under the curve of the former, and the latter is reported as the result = 2.3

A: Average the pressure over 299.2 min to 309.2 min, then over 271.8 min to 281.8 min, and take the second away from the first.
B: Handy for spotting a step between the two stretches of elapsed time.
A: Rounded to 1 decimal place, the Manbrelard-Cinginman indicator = 0.1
